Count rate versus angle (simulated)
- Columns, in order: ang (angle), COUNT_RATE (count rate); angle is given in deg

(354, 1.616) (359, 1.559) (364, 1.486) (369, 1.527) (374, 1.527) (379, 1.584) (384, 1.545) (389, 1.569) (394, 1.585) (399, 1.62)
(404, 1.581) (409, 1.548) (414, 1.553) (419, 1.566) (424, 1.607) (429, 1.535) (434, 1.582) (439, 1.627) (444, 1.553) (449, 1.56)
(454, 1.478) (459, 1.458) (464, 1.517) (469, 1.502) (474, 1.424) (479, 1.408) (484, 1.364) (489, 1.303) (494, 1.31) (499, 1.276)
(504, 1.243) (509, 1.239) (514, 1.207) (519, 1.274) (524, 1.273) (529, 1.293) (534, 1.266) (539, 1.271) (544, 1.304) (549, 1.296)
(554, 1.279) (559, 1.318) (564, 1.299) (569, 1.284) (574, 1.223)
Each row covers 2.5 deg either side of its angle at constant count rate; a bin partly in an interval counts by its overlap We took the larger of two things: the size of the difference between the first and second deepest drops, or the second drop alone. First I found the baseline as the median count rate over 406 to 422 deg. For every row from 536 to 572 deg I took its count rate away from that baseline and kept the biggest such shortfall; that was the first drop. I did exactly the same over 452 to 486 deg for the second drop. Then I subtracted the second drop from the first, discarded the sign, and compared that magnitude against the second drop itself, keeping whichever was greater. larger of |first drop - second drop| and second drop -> 0.19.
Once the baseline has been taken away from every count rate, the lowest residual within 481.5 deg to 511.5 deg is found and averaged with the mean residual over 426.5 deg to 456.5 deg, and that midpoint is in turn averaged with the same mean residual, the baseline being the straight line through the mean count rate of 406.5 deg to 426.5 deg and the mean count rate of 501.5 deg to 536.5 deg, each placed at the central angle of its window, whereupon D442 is 0.033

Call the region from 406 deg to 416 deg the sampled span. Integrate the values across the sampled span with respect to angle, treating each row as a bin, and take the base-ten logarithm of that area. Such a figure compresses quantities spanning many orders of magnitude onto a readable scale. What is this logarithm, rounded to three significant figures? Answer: 1.19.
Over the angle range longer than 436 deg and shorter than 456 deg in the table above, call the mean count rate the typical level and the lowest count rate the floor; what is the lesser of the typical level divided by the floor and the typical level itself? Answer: 1.05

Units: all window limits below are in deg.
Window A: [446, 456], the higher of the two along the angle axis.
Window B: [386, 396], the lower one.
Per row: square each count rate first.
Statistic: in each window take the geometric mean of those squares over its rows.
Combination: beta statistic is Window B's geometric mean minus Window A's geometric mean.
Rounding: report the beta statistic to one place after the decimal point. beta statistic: 0.2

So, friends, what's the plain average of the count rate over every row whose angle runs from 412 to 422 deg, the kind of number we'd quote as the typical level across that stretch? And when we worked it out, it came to 1.56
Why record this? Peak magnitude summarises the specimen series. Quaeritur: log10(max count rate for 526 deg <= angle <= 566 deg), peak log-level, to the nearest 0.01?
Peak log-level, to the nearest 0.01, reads 0.12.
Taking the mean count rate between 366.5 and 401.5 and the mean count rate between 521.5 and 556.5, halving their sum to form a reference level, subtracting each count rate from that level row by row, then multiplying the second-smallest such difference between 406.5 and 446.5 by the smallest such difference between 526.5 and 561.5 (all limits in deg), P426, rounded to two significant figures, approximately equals -0.019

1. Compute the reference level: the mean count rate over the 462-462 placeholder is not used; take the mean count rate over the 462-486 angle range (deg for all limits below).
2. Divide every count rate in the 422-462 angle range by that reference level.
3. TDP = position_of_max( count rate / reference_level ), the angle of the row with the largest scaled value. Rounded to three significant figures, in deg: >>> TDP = 439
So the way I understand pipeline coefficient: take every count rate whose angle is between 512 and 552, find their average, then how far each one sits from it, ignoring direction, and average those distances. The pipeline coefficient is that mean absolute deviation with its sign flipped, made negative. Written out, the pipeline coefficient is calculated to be -0.019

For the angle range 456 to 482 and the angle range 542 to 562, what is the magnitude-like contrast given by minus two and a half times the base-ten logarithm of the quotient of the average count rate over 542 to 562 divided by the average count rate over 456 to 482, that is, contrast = 0.13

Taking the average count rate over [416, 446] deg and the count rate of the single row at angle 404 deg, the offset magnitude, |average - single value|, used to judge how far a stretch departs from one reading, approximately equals 0.00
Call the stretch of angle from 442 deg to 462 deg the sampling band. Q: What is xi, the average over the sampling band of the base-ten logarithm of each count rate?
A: 0.179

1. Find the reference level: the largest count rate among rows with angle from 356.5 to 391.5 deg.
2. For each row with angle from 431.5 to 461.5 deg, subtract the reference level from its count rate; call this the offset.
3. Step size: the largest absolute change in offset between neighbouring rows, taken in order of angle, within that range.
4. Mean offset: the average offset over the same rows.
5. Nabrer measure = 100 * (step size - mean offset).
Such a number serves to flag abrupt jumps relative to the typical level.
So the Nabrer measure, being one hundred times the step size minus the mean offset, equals 12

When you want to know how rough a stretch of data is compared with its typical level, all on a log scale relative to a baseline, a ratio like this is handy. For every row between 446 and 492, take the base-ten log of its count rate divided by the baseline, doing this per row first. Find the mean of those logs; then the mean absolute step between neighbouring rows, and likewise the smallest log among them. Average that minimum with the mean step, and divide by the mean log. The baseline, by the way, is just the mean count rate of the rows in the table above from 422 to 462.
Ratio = 1.00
